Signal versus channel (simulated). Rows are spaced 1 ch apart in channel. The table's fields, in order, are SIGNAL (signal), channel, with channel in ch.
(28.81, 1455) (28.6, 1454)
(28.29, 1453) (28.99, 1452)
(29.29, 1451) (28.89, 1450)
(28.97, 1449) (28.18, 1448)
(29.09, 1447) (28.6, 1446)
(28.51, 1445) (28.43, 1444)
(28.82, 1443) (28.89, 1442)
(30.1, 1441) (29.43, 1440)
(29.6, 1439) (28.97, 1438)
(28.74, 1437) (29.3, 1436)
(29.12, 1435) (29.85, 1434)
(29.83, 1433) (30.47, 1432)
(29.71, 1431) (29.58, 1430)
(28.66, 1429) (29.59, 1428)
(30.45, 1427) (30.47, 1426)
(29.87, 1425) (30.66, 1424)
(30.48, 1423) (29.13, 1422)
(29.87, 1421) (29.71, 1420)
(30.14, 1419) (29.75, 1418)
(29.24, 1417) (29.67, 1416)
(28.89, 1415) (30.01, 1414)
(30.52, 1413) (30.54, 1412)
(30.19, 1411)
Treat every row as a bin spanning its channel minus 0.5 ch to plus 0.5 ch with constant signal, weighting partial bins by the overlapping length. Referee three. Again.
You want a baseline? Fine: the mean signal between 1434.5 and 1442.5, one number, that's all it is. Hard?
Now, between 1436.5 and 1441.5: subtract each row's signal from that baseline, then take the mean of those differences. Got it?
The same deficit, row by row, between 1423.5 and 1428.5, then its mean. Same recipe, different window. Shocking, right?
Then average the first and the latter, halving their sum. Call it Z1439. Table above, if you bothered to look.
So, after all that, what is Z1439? -0.52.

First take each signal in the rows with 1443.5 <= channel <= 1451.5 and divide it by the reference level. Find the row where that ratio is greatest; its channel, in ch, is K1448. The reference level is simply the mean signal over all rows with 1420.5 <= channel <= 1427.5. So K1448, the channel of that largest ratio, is 1451 ch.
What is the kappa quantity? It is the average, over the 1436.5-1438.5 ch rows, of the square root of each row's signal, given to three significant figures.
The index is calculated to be 5.37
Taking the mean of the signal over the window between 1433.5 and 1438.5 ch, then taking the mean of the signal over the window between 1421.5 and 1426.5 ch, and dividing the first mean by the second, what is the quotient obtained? 0.969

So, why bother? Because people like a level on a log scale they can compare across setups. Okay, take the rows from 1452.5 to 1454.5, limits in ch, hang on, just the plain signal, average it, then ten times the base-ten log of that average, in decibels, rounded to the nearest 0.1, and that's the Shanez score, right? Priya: 14.5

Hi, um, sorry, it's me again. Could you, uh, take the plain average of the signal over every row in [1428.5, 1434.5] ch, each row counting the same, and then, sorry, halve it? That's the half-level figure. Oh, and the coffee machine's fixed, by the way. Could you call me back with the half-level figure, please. 14.8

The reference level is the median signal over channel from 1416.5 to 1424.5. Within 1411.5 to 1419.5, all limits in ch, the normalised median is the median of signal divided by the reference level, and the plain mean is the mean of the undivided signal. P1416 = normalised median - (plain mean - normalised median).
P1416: -27.8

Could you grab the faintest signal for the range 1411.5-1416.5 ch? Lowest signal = 28.89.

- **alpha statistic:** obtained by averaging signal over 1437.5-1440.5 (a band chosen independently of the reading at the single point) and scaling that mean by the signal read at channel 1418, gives 873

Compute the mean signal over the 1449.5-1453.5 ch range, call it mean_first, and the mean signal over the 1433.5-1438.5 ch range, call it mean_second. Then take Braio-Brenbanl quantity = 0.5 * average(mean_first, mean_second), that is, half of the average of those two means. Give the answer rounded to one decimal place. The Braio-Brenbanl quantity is 14.5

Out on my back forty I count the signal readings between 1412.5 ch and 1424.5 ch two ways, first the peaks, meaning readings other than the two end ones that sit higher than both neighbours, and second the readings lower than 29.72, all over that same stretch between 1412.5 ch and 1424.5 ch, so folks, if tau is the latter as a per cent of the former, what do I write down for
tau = 167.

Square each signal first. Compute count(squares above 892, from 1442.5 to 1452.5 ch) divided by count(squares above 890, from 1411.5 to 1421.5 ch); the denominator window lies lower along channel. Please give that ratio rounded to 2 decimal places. 0.00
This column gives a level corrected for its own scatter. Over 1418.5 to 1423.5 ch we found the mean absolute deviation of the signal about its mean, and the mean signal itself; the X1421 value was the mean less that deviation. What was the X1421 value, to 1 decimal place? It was 29.5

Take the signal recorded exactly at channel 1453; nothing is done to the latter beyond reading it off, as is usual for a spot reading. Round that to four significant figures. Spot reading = 28.29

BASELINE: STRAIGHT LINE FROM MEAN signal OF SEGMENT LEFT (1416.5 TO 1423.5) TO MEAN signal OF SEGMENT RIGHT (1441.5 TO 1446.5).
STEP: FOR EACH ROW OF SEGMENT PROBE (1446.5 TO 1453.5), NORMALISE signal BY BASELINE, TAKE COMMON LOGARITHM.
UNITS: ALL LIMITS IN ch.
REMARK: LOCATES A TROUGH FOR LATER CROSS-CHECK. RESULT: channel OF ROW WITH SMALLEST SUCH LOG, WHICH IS 1448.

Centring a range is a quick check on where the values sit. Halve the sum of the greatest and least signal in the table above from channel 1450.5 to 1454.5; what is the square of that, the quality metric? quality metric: 829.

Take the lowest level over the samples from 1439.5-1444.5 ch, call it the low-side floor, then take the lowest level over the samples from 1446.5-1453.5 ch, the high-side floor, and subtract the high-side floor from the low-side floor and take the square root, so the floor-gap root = 0.50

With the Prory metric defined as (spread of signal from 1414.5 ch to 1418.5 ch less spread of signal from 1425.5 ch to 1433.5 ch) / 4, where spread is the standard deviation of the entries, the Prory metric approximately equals -0.06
